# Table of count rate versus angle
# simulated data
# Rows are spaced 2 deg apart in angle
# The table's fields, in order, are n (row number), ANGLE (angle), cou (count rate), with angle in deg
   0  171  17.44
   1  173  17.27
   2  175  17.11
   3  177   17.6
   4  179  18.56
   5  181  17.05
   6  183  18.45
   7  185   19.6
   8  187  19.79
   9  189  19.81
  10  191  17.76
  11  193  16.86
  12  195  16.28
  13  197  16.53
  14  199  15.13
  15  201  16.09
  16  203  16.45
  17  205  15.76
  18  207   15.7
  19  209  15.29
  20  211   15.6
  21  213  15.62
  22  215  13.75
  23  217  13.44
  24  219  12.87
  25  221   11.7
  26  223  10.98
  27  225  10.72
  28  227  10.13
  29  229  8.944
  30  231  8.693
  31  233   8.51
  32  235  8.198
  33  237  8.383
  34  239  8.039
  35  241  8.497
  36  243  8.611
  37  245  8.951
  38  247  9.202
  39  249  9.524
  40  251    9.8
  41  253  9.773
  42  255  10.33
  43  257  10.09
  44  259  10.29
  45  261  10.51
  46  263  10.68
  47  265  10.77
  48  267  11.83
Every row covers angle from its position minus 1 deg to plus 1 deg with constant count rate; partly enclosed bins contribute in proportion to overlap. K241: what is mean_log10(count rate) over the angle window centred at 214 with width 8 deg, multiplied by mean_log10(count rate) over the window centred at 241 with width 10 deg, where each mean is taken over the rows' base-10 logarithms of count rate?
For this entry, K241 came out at 1.08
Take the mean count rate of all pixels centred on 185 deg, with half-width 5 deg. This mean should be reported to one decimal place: 18.9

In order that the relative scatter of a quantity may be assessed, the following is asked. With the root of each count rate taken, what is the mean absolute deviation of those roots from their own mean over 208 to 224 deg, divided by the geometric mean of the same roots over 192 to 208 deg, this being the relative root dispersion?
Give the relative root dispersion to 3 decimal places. 0.048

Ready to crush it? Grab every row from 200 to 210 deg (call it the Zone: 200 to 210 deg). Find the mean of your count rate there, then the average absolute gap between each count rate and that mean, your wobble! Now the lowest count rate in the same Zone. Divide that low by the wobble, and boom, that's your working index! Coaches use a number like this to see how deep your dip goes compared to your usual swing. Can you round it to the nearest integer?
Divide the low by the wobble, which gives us 46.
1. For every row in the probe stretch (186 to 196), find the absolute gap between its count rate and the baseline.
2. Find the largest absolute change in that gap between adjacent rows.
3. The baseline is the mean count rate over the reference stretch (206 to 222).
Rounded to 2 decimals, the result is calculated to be 2.05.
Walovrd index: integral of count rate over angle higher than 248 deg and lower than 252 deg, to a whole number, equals 39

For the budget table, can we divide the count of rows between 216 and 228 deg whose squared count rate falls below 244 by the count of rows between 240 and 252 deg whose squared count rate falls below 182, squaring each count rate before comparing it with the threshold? 1.0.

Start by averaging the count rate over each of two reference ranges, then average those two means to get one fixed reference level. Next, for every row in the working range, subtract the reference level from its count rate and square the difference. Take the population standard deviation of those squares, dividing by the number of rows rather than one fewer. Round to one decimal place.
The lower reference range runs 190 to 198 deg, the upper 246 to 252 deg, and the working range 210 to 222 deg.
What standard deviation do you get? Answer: 2.6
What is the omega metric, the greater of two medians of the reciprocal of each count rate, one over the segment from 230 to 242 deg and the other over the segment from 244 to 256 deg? 0.118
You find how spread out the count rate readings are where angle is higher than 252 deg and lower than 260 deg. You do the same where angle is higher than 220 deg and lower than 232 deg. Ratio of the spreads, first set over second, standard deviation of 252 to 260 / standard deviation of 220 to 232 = 0.2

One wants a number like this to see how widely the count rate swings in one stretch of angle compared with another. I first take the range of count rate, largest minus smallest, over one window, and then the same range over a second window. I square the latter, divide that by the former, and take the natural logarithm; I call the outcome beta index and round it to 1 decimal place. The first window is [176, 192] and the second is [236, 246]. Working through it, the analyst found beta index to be -1.2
